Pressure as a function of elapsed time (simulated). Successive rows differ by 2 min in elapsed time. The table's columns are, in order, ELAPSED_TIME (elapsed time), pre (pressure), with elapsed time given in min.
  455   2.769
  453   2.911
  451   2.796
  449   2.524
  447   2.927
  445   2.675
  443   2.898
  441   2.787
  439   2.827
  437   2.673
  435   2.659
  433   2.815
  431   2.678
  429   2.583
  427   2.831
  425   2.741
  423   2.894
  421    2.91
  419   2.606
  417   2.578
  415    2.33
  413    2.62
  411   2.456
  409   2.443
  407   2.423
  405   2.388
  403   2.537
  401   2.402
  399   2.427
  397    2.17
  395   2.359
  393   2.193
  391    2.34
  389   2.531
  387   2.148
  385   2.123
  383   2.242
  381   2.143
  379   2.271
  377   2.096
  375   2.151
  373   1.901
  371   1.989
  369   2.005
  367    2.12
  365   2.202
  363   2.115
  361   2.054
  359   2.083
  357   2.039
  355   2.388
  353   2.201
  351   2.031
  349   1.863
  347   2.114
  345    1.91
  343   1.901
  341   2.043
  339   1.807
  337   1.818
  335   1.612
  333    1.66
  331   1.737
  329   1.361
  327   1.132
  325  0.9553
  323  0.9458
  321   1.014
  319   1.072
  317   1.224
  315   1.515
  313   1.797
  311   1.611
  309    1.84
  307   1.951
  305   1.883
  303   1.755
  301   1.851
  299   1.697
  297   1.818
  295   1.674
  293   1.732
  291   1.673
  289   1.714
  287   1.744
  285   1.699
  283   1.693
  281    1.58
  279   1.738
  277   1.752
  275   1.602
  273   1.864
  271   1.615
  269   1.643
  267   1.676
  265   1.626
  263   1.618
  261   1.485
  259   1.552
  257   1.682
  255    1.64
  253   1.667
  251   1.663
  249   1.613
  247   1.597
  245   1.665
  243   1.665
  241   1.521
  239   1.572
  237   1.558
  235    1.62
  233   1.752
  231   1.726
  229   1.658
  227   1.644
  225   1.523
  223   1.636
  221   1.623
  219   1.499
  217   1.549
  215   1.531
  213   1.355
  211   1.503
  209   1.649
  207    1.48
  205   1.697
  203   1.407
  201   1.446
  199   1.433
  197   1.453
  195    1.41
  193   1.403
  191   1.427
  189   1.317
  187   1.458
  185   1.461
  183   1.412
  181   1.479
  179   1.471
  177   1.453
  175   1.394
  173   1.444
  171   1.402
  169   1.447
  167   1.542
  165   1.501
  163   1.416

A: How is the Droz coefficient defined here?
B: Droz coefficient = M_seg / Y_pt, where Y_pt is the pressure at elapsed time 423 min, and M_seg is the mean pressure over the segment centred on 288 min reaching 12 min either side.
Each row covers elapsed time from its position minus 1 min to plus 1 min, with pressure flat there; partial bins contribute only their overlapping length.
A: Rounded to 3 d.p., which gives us 0.591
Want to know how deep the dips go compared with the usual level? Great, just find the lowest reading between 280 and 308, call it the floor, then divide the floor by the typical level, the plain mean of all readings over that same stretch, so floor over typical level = 0.904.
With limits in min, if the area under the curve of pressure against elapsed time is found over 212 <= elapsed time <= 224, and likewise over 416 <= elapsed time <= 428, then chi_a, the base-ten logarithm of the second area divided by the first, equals 0.26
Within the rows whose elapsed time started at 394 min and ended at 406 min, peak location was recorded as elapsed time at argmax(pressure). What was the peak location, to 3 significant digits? 403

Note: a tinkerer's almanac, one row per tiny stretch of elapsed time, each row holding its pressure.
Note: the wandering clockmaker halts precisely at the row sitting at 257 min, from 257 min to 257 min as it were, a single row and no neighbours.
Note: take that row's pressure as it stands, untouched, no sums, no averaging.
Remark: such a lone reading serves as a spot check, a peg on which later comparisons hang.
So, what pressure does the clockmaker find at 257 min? 1.682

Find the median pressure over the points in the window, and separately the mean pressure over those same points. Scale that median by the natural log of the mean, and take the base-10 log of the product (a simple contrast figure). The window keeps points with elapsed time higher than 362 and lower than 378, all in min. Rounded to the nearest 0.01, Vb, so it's 0.19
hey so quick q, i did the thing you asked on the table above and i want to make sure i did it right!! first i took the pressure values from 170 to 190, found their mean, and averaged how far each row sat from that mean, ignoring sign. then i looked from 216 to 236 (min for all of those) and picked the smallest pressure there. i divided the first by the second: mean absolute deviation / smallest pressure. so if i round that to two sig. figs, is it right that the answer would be 0.026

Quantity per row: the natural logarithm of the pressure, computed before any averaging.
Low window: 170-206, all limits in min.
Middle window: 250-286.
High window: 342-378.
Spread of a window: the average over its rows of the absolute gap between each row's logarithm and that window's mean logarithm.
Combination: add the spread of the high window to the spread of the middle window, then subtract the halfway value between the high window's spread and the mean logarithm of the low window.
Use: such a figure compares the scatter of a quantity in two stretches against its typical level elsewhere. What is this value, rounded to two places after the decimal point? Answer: -0.12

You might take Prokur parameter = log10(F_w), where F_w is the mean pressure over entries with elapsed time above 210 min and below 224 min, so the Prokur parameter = 0.18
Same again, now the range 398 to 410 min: 0.39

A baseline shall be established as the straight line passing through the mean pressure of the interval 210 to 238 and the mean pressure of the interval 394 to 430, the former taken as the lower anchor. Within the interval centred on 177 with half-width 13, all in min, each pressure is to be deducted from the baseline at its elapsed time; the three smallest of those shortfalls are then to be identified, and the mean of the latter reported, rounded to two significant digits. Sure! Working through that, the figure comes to -0.20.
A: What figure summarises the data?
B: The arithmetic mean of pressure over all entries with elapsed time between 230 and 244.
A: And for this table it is 1.63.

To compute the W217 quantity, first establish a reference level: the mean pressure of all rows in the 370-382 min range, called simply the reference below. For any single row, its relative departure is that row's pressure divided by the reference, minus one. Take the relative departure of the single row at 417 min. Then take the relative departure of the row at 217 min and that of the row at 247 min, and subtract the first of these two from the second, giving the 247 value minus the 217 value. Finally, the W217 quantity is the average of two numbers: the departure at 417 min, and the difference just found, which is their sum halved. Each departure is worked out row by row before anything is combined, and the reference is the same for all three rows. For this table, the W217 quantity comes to 0.13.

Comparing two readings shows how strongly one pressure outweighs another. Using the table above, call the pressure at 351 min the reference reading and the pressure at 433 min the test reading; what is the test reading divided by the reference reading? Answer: 1.4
